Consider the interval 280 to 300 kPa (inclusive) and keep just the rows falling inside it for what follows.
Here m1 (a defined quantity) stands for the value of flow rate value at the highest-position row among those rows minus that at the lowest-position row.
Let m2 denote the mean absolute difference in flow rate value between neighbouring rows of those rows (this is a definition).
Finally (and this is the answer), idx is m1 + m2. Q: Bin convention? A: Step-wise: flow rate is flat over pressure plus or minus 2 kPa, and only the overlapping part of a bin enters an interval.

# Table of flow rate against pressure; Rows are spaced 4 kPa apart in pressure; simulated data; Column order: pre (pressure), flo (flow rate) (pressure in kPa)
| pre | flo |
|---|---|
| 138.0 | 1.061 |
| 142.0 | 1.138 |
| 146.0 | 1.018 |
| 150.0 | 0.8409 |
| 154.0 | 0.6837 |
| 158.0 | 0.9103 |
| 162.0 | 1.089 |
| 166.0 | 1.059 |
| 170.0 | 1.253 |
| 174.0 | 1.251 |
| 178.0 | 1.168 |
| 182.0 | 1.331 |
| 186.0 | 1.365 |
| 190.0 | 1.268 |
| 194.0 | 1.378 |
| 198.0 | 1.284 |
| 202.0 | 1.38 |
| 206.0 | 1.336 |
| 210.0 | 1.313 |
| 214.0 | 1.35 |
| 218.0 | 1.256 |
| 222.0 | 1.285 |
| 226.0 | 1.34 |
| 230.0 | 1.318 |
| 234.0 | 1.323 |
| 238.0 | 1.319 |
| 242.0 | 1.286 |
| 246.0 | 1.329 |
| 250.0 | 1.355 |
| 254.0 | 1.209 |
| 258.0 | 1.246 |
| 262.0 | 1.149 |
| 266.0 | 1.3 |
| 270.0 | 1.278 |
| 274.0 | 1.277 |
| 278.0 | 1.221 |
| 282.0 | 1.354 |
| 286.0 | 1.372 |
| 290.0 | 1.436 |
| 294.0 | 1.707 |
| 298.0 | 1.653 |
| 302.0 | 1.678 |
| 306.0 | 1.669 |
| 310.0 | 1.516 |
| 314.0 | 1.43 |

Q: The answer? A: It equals 0.40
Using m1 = 0.30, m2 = 0.10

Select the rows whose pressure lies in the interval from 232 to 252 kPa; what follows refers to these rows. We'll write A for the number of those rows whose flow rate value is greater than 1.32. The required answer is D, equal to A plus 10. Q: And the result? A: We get 13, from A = 3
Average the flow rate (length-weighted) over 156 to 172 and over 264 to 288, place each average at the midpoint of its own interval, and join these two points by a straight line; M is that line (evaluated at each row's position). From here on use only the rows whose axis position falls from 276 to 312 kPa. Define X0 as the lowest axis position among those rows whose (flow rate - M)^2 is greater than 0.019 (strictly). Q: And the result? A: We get 294.0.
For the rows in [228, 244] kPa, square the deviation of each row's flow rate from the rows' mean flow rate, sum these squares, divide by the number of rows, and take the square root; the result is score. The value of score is 0.01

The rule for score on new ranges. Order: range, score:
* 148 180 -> 0.19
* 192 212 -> 0.04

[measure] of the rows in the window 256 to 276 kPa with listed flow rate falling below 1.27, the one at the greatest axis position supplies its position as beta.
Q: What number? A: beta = 262.0 kPa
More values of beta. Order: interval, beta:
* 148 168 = 166.0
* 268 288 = 278.0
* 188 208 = 190.0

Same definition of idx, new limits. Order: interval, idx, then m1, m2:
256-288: 0.19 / 0.13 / 0.07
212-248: 0.01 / -0.02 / 0.04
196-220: 0.03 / -0.03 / 0.06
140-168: 0.07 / -0.08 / 0.15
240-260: 0.02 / -0.04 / 0.06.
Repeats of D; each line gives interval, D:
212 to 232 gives 12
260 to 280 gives 10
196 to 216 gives 13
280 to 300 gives 15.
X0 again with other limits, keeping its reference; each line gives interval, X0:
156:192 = 158.0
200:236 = 202.0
